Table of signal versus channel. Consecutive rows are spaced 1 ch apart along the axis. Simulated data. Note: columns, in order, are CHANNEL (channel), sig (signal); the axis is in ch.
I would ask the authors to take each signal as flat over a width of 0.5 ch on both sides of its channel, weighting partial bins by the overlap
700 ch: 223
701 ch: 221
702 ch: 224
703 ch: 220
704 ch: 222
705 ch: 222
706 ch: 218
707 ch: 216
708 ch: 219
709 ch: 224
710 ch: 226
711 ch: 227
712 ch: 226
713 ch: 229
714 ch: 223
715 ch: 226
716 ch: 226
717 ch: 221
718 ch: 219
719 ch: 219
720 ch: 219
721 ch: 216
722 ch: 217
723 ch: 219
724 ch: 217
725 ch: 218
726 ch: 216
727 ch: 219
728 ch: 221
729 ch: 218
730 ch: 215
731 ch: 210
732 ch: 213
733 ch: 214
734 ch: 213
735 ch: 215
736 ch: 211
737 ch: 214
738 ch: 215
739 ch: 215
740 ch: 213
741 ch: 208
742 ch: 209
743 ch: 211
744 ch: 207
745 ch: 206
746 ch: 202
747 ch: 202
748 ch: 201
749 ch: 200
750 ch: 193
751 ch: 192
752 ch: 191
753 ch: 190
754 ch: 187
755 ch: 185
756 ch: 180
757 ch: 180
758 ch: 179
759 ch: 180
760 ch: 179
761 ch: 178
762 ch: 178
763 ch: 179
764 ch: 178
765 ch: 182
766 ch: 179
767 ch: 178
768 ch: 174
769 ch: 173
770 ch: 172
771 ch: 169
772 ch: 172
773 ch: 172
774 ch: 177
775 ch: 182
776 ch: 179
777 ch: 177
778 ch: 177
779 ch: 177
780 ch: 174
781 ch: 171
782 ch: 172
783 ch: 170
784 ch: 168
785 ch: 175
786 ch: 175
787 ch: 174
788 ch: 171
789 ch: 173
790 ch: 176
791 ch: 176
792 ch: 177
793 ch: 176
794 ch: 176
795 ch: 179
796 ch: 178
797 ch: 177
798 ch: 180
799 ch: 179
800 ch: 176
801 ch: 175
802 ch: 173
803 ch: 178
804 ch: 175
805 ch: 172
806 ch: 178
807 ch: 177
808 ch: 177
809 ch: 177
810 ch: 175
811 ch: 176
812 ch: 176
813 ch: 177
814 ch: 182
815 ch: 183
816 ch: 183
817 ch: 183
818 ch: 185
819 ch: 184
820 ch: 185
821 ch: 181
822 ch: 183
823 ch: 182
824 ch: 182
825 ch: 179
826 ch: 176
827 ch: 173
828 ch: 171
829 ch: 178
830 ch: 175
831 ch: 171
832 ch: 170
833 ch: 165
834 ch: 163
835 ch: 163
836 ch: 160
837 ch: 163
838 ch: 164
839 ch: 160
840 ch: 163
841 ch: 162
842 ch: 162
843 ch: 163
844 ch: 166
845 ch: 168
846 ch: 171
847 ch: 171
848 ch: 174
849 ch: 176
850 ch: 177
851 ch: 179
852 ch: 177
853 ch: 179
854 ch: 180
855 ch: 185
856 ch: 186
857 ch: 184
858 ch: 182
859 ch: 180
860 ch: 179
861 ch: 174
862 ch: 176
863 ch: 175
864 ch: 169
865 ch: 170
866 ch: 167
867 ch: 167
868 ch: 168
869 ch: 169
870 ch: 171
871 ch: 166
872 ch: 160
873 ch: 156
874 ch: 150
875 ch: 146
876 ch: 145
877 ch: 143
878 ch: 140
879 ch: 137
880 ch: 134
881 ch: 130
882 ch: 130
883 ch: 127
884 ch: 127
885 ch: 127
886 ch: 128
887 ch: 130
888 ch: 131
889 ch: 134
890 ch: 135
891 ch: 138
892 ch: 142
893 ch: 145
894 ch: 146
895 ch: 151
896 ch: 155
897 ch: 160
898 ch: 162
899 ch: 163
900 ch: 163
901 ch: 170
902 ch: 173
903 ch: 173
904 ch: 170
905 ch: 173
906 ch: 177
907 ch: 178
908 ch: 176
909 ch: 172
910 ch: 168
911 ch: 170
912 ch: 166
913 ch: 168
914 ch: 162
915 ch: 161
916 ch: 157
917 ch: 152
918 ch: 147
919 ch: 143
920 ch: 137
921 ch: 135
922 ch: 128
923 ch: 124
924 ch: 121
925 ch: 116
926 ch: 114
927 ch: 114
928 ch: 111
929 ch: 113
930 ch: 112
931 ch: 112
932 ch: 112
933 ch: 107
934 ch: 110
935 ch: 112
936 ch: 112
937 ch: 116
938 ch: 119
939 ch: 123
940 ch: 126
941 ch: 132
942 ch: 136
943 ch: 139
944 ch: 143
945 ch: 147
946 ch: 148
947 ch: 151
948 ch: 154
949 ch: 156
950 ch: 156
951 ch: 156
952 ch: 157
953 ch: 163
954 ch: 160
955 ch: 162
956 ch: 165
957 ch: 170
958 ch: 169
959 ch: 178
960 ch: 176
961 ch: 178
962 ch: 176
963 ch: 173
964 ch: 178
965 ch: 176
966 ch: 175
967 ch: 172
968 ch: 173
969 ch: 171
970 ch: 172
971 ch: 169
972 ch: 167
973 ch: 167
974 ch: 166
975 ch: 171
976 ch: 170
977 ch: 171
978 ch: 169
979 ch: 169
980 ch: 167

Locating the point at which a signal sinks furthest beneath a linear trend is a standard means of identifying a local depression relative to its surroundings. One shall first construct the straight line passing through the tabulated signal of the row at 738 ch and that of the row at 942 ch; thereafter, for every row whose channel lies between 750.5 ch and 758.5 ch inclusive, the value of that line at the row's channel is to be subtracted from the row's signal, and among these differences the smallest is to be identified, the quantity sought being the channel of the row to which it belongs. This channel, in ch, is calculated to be 758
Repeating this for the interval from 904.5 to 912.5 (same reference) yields 912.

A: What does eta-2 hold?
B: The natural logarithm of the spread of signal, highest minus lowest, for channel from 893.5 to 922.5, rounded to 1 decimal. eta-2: 3.9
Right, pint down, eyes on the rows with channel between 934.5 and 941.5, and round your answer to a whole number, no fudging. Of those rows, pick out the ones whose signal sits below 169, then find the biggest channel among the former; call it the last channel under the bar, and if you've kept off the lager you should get 941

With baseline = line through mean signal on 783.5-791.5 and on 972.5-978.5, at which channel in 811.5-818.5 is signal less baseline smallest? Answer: 812 ch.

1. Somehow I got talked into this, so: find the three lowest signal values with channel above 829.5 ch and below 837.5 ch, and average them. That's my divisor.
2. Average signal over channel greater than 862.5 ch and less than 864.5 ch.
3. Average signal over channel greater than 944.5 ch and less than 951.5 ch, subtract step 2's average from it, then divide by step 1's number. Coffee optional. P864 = -0.12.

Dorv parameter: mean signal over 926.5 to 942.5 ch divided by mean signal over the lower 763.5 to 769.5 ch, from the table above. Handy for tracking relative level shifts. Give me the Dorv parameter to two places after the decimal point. 0.66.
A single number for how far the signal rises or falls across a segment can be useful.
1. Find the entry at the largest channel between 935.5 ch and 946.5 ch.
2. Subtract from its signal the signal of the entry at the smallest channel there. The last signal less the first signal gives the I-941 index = 36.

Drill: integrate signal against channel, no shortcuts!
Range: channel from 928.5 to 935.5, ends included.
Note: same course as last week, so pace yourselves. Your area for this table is 778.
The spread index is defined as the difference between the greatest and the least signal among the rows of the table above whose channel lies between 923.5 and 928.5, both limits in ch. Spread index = 10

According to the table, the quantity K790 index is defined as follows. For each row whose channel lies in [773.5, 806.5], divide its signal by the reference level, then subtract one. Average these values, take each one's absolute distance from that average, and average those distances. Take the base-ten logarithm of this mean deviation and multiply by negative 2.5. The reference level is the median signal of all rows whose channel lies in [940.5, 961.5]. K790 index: 4.5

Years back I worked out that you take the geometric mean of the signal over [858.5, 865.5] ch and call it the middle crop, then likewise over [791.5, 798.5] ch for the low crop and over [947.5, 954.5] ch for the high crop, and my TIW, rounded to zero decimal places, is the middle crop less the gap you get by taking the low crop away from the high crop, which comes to 195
